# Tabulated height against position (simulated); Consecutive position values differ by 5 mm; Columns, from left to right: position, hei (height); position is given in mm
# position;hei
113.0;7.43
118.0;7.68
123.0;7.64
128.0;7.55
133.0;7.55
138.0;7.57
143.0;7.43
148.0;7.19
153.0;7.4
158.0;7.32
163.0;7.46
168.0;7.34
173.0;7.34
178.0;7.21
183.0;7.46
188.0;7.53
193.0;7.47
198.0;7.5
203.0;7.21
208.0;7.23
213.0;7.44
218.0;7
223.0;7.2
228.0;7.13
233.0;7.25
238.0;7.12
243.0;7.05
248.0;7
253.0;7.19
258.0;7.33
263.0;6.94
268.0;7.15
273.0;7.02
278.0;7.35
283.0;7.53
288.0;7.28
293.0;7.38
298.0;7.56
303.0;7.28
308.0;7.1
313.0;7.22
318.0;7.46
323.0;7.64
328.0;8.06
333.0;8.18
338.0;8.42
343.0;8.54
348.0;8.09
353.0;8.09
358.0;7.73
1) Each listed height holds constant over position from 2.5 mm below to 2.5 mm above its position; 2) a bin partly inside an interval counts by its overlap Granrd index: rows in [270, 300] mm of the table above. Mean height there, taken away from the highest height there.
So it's 0.21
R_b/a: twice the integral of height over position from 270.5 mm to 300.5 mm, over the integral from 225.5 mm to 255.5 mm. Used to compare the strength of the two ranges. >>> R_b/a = 2.06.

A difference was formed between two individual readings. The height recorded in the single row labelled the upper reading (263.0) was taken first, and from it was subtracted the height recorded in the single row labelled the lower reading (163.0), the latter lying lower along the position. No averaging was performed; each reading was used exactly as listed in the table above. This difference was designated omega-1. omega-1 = -0.5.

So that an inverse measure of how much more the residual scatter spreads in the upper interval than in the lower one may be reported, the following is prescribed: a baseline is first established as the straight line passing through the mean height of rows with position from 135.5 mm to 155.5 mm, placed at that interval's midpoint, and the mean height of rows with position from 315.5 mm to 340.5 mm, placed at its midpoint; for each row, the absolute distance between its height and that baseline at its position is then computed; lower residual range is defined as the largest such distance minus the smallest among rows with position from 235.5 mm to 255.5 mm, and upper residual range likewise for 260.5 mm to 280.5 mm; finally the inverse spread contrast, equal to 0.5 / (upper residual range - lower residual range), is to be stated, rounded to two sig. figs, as 2.6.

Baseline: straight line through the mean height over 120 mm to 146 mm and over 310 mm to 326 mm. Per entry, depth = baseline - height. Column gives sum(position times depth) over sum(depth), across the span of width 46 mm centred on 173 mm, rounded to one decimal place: 169.0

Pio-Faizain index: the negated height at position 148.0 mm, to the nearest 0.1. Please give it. -7.2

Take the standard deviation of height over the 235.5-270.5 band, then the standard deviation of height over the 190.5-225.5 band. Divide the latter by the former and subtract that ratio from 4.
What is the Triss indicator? 2.59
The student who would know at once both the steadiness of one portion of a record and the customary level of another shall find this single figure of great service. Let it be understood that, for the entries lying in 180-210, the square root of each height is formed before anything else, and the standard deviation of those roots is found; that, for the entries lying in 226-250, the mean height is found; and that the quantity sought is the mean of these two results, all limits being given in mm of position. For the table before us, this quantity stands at 3.57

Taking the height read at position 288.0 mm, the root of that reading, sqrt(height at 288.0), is 2.70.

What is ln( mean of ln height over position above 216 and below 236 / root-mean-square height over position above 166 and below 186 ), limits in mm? -1.32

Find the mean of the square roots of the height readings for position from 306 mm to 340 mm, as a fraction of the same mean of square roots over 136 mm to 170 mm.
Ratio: 1.02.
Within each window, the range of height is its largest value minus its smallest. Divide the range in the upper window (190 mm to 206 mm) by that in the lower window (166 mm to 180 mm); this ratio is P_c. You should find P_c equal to 2.2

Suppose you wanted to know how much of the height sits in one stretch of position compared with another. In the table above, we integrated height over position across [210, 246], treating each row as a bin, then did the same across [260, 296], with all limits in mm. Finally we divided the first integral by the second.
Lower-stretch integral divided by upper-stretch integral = 0.99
